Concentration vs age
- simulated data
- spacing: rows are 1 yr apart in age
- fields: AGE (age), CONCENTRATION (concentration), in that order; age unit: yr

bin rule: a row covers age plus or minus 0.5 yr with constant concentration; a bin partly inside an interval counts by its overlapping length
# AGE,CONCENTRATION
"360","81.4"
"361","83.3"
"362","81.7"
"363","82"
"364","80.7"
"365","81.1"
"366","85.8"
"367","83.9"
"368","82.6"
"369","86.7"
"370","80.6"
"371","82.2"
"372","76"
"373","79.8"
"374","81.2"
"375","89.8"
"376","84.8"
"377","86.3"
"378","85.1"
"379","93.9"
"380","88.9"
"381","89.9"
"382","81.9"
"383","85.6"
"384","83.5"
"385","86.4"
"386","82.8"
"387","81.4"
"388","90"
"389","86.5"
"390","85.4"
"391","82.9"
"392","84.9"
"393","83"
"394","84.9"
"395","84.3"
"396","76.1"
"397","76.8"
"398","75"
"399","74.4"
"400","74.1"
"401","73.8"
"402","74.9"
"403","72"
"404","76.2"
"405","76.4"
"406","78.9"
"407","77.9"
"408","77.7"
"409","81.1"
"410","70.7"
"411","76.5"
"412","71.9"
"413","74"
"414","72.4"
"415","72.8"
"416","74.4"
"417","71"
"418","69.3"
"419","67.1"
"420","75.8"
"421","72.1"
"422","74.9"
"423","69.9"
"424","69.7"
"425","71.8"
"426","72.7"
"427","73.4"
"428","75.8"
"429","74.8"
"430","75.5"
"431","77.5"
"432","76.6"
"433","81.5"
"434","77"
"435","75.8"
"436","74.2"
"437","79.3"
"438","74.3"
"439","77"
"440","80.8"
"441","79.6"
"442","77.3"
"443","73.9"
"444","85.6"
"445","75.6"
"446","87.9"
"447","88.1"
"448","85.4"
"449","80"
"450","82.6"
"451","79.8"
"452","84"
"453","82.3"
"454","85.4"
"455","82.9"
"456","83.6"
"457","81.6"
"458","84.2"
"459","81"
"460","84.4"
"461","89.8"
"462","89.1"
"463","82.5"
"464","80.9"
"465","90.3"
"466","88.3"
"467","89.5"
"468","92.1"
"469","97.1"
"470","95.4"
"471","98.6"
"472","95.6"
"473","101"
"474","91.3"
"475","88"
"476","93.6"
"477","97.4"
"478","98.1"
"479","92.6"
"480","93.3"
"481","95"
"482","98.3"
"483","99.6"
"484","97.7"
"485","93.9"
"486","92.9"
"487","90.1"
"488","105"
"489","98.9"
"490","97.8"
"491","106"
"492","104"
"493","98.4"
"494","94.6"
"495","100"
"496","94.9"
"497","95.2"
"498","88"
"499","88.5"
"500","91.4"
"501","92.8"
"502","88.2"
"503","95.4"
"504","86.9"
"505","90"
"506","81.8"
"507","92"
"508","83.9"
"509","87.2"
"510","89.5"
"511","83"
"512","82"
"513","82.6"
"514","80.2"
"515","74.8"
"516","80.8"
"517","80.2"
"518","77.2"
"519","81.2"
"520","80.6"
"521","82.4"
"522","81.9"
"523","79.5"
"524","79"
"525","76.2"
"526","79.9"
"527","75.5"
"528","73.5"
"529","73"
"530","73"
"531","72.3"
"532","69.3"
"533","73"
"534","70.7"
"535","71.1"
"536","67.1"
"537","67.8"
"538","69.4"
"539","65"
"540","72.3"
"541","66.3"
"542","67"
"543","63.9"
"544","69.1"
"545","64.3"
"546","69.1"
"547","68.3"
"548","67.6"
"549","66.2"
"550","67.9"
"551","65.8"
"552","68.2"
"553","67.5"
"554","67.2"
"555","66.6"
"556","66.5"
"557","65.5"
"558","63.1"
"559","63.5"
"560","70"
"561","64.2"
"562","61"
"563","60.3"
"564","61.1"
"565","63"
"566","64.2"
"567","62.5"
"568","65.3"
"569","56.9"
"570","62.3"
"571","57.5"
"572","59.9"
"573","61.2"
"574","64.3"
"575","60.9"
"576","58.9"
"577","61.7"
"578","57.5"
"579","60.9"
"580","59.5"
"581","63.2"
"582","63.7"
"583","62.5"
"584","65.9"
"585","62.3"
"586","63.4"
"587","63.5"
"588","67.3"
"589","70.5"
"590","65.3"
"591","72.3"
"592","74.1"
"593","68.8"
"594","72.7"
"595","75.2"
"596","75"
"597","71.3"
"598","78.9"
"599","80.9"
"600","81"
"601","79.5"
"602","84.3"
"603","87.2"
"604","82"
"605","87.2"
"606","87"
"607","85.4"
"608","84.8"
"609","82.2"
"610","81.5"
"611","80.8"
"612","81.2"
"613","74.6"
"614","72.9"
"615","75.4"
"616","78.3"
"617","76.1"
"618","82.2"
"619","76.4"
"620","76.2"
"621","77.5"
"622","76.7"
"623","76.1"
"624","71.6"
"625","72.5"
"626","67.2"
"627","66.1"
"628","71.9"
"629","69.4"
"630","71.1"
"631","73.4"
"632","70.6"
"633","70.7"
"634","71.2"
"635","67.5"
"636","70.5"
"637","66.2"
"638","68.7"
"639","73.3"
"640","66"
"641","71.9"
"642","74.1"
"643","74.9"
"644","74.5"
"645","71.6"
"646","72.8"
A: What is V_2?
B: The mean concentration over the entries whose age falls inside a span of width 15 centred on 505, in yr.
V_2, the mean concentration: 88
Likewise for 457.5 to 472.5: 89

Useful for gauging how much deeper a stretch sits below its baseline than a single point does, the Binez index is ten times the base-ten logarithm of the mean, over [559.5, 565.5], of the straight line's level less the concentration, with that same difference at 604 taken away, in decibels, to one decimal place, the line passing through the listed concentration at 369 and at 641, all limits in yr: 13.2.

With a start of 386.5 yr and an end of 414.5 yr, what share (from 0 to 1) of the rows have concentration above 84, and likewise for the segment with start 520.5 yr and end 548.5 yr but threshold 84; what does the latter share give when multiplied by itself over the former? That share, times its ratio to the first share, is 0.00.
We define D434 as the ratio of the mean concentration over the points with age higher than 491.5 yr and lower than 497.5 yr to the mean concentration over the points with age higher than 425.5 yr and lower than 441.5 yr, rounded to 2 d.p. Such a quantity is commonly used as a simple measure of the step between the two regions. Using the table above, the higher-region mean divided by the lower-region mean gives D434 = 1.28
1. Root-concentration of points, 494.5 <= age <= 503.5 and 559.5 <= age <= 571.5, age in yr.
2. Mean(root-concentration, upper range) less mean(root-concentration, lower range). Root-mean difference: -1.7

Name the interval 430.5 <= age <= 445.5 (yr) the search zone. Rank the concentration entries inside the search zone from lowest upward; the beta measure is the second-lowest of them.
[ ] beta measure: 74.2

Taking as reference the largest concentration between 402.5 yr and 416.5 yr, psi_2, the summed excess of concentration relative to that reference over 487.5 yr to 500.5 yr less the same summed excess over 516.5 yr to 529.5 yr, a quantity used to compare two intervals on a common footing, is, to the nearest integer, 243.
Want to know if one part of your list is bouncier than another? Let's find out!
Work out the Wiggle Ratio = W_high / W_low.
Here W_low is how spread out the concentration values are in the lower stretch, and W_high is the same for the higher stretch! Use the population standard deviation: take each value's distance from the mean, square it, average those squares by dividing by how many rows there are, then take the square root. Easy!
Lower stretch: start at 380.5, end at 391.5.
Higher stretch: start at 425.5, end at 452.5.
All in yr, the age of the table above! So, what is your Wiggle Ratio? 1.6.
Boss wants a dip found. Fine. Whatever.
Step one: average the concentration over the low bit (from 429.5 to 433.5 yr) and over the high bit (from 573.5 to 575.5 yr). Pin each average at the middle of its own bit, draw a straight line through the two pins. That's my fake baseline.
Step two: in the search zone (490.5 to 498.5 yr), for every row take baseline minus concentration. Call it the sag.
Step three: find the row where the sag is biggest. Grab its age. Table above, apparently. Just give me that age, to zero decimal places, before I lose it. 498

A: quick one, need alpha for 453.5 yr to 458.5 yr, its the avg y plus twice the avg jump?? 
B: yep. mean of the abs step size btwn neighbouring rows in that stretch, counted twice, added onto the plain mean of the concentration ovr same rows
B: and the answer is 87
